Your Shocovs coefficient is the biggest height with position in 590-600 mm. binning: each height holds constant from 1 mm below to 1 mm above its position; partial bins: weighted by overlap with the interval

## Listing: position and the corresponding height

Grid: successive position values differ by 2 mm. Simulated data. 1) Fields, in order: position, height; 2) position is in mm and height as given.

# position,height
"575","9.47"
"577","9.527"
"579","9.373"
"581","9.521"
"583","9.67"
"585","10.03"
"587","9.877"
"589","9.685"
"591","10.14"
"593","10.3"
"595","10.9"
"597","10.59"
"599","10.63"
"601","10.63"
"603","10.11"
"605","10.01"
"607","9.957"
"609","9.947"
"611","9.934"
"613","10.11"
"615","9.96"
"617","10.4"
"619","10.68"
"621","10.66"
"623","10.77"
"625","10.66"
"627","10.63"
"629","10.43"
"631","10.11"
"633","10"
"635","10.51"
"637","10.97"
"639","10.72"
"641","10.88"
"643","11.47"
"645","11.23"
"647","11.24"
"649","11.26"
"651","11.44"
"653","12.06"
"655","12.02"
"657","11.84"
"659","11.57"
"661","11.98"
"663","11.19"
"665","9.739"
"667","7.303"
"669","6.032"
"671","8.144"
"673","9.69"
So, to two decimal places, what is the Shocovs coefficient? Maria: 10.90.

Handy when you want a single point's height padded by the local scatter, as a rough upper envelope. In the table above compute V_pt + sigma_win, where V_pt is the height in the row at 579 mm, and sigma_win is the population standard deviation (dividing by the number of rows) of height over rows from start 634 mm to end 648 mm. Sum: 9.7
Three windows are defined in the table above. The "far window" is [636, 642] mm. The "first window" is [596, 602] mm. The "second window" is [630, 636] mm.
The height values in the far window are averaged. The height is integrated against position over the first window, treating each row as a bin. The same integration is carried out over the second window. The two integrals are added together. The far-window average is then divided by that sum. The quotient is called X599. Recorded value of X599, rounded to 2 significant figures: 0.087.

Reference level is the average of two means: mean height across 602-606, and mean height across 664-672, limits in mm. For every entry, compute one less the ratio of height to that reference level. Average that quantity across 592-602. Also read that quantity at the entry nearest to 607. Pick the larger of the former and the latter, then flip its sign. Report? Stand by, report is 0.11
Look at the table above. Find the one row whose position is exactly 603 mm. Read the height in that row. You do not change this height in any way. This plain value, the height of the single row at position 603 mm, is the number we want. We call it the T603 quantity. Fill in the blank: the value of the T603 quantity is 10.11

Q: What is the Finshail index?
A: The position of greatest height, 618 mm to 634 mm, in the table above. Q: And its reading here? 623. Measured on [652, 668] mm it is 653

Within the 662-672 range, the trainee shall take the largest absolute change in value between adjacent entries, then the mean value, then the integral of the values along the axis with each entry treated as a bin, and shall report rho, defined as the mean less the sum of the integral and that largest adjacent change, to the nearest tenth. -78.8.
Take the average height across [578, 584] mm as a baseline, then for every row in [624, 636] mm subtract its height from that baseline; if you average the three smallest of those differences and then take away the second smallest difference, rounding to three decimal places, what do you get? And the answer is 0.030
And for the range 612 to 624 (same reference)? -0.023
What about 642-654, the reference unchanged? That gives -0.187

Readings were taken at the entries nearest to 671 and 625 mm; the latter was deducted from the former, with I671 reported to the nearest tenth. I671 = -2.5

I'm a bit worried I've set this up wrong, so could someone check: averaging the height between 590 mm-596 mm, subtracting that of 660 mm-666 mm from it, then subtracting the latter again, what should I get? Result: -11.5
